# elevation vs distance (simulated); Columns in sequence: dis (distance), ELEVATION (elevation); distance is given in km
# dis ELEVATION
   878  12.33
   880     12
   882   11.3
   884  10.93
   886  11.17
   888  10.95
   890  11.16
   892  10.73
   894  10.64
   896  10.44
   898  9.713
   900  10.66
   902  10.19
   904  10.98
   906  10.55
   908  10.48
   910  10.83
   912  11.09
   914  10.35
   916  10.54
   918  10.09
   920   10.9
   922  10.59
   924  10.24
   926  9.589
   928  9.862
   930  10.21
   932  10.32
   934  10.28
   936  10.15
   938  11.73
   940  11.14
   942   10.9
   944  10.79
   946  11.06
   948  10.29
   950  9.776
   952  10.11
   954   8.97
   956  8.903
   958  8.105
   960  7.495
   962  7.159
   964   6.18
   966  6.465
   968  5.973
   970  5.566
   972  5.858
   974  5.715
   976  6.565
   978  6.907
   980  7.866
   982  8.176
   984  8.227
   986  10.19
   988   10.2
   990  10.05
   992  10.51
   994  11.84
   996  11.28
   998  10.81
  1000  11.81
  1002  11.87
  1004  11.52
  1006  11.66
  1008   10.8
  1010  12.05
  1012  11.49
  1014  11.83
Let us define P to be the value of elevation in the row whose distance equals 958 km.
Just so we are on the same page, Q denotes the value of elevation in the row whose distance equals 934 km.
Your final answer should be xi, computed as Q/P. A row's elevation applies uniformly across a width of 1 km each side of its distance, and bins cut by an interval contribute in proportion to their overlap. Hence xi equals 1.27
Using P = 8.105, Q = 10.28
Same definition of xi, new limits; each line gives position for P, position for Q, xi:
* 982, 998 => 1.32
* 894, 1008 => 1.02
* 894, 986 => 0.96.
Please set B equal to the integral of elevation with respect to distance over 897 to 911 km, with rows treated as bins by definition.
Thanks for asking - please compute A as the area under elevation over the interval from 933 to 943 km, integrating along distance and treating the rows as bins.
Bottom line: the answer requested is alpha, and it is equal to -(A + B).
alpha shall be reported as -255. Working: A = 108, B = 147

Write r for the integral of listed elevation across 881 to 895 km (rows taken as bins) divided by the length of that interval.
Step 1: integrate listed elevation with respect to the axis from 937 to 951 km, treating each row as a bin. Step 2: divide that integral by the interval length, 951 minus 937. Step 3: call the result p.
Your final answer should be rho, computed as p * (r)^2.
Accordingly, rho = 1304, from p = 10.8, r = 11.0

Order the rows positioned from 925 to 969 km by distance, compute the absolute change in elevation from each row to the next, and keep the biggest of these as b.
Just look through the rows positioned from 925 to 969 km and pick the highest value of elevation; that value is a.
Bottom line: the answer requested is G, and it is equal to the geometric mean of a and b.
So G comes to 4.3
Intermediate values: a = 11.73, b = 1.6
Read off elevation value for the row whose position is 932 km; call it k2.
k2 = 10.32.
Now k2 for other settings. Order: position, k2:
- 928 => 9.862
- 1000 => 11.81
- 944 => 10.79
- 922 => 10.59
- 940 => 11.14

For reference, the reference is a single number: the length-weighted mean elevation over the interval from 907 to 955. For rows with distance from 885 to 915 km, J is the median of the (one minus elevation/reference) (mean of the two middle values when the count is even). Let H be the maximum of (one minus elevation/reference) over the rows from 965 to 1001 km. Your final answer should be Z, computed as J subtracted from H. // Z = 0.49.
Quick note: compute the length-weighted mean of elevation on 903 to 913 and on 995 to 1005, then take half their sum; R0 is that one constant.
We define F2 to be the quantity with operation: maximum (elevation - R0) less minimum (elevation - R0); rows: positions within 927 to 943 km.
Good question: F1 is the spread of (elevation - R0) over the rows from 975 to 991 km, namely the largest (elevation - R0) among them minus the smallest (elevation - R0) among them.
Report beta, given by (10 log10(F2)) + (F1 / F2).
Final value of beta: 5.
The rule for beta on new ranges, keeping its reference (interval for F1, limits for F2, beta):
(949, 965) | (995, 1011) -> 4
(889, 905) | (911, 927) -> 3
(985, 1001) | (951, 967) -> 6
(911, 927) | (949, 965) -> 6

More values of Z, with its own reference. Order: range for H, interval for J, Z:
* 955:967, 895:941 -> 0.41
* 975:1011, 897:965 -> 0.36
